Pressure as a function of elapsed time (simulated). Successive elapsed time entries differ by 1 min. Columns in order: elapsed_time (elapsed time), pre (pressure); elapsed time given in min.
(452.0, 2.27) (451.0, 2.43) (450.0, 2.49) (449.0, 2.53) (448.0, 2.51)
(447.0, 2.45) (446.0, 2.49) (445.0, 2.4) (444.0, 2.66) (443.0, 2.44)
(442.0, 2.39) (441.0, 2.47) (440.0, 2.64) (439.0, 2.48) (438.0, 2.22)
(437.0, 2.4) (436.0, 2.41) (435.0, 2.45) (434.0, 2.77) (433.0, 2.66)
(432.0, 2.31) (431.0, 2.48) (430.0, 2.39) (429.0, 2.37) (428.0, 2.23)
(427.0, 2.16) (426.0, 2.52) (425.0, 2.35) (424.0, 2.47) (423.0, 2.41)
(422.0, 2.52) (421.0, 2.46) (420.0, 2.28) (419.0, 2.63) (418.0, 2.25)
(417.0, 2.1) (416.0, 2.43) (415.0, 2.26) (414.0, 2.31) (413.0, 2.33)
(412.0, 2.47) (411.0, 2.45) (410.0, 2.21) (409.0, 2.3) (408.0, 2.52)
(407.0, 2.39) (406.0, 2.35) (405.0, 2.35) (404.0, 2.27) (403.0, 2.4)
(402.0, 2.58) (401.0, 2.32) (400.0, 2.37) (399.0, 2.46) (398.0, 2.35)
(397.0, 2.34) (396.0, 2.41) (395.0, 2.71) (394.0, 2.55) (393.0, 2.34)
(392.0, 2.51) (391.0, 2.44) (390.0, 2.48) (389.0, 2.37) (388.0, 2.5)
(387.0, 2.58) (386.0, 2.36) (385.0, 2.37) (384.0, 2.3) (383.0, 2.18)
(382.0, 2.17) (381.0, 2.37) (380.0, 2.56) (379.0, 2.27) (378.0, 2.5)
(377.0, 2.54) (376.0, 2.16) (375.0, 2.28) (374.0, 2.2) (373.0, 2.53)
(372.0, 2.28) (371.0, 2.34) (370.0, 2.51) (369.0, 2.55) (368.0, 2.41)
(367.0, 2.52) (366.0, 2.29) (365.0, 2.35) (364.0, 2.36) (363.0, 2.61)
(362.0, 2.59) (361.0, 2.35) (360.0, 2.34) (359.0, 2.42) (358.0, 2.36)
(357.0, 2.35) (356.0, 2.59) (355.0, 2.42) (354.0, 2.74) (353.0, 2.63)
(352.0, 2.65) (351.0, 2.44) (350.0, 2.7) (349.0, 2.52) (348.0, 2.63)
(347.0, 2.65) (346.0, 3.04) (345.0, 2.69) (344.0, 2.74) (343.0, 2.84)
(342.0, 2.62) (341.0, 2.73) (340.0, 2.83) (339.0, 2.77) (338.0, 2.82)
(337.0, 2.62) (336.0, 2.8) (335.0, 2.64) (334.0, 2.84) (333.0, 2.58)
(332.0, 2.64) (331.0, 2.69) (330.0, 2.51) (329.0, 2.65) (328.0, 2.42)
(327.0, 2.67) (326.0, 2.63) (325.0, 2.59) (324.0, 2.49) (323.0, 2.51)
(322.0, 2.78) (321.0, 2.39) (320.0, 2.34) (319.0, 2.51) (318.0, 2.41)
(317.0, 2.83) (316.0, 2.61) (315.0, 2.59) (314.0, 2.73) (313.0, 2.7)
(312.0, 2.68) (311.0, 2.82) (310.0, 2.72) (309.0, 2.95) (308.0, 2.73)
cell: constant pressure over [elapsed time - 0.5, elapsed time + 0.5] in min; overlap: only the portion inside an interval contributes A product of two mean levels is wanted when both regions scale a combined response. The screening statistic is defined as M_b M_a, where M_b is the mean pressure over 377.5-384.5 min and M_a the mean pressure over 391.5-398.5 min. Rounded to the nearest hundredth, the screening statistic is 5.74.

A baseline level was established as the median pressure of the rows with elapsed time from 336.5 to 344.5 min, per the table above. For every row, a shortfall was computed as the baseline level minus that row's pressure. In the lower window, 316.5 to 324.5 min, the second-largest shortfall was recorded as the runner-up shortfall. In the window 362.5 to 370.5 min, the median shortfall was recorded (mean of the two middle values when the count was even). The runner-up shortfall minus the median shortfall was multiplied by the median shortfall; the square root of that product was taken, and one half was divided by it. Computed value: 3.48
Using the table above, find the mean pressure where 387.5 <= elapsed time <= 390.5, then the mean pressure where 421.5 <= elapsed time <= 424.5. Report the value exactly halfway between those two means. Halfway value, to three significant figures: 2.46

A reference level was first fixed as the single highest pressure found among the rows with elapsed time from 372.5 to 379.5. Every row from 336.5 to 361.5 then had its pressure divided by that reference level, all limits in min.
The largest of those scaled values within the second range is 1.20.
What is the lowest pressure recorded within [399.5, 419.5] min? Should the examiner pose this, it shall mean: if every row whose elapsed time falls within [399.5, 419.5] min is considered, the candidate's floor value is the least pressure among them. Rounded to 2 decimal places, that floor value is 2.10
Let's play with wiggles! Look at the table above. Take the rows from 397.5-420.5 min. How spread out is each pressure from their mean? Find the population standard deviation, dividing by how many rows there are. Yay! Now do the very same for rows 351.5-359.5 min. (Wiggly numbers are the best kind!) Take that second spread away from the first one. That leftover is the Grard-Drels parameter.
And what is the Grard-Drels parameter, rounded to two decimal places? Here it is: -0.02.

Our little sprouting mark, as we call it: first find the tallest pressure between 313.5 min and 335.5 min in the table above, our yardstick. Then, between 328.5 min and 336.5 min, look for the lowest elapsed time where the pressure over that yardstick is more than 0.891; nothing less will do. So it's 329.0 min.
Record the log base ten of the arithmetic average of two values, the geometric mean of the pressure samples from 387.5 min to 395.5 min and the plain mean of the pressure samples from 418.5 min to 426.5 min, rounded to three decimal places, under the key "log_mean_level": 0.393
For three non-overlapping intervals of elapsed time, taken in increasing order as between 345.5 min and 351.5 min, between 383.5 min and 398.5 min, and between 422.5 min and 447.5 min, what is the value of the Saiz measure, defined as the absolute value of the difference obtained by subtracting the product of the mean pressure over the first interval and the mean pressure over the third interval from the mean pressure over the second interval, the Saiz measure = 4.1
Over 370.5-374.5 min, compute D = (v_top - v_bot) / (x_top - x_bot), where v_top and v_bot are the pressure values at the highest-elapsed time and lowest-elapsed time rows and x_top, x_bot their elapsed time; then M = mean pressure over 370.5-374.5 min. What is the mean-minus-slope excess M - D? 2.38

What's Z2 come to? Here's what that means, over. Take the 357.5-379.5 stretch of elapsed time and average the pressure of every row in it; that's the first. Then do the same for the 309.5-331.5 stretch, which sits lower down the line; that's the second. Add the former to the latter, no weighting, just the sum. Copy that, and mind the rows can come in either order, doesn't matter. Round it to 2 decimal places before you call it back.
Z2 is 5.00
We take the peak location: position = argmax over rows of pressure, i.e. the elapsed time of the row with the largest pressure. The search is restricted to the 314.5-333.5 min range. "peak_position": 317.0 min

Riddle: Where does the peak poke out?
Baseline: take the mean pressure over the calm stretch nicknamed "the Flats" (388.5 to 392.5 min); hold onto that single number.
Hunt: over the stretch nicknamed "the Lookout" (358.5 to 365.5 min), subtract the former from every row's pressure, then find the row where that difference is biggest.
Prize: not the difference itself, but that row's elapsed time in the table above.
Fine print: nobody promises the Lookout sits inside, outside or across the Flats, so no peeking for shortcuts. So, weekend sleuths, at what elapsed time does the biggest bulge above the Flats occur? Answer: 363.0 min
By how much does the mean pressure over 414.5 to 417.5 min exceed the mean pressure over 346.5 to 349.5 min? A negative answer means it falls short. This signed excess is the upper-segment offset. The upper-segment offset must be -0.34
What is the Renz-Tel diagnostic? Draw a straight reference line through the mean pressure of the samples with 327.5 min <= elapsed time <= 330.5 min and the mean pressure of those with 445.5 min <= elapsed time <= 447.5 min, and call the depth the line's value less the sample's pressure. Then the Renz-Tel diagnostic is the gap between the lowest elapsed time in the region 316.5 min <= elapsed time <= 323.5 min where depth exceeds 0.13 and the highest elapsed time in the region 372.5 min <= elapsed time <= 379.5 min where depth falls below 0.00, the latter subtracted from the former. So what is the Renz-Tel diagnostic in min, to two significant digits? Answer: -57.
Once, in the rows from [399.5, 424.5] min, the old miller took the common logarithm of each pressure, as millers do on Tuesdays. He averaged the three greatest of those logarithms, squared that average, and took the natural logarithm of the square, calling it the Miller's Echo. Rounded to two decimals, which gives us -1.78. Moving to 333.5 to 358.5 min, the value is -1.54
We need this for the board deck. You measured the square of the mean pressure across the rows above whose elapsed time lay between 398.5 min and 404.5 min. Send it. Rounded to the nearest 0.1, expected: 5.8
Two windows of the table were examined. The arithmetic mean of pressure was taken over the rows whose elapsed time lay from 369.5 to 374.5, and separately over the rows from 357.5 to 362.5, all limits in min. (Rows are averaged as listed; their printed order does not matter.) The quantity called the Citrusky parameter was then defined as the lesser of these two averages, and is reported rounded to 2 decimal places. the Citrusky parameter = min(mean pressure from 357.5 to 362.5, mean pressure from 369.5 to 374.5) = 2.37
